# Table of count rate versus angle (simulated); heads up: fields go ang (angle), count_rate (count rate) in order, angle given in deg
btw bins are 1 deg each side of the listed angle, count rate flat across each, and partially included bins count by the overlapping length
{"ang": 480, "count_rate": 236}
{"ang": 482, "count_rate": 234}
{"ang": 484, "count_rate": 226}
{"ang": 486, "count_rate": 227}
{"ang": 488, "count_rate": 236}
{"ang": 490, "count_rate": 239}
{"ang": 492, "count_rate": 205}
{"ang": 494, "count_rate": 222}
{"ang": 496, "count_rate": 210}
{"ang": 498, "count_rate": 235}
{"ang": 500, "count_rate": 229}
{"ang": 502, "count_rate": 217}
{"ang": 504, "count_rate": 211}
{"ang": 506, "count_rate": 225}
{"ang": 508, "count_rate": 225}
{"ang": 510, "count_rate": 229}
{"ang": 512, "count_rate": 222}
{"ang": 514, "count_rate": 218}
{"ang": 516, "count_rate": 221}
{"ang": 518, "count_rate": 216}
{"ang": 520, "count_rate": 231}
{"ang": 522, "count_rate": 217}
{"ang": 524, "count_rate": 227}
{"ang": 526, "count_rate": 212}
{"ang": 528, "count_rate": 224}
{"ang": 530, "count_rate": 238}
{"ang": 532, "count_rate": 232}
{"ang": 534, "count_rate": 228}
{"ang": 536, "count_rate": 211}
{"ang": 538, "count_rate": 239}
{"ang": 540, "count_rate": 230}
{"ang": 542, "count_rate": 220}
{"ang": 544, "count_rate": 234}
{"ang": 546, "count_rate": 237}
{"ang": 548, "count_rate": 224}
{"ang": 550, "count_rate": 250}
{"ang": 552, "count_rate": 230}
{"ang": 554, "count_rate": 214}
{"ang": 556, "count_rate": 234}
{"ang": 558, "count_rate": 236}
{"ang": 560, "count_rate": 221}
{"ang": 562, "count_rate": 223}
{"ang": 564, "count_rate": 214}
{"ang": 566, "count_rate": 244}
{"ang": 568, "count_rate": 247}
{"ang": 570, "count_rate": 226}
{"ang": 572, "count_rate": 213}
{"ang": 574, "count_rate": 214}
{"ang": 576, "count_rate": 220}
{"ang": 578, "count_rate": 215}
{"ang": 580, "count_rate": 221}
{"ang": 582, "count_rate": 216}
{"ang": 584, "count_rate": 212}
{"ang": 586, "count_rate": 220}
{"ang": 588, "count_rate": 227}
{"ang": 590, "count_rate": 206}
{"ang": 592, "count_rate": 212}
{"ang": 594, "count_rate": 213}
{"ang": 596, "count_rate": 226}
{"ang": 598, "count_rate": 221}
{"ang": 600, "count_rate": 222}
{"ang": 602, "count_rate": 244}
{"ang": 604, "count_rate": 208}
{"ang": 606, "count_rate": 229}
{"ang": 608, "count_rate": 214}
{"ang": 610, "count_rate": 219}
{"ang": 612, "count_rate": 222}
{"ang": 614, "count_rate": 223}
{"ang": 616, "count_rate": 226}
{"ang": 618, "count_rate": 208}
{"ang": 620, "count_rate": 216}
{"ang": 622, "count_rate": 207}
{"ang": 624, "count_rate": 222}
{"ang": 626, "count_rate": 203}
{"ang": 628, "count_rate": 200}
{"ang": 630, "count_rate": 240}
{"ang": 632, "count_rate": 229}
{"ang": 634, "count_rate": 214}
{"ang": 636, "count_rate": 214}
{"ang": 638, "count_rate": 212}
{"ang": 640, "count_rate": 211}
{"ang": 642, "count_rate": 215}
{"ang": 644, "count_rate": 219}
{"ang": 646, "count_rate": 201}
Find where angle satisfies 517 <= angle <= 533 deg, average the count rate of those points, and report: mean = 225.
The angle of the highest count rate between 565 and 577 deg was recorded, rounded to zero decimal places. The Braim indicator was 568 deg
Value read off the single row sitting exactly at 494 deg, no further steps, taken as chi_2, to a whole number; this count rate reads 222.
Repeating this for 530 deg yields 238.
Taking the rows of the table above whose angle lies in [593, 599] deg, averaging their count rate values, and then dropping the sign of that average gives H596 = 220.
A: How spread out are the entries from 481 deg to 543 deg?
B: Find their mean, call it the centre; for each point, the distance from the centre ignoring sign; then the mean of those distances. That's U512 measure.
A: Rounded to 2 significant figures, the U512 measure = 7.4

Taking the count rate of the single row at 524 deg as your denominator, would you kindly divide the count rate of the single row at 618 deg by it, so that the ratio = 0.92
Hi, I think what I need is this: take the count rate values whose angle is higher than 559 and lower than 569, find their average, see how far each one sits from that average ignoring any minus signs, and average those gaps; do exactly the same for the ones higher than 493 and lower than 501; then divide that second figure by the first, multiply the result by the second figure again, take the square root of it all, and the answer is 2.3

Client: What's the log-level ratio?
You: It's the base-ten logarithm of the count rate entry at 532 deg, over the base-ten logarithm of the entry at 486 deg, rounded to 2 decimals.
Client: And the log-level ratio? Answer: 1.00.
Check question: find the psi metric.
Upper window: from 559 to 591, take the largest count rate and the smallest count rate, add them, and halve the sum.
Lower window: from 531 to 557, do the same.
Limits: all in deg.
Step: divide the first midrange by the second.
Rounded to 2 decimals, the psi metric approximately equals 0.98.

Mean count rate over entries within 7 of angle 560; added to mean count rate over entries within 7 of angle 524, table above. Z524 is 450.1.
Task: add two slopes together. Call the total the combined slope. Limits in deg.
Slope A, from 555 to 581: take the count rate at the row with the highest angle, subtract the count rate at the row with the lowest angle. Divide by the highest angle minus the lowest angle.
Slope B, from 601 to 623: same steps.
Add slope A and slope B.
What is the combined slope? -2.4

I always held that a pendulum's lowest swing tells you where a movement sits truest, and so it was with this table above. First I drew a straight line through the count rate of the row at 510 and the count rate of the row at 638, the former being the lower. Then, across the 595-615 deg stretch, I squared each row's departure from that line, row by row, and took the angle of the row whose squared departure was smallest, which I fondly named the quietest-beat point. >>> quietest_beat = 608 deg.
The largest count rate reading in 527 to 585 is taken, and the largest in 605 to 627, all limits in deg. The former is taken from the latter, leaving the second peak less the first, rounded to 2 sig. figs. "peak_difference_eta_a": -21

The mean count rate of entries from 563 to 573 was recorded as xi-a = 229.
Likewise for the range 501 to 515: 221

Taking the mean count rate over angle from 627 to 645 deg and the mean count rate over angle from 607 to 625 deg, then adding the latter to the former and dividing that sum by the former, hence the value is 2.00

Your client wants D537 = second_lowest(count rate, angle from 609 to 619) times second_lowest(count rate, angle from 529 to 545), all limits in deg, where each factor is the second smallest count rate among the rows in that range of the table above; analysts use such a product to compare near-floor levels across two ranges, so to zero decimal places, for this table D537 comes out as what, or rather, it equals 48180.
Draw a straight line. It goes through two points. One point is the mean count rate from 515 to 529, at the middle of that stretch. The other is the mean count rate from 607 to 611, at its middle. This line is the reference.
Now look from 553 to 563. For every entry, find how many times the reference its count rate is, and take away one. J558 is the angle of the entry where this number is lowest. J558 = 554 deg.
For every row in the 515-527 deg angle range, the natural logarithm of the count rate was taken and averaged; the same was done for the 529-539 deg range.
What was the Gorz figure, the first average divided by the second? 0.99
